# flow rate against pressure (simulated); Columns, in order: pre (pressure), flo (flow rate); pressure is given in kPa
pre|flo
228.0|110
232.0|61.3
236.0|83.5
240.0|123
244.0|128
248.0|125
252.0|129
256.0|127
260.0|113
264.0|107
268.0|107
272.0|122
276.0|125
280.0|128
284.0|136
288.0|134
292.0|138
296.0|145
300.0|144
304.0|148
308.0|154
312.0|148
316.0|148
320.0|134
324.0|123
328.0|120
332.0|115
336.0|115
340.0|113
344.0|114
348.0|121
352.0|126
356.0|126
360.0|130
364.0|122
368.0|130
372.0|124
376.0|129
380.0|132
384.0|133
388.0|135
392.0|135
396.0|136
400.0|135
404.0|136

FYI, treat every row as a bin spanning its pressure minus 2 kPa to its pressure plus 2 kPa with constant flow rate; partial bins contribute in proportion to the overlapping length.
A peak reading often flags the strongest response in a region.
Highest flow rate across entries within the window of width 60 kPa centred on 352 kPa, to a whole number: 132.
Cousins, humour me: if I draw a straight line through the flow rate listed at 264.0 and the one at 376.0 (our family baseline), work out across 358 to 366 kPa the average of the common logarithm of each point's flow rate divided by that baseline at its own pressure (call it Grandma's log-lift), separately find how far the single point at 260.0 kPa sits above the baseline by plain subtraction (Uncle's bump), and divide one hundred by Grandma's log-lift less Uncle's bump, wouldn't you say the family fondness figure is -15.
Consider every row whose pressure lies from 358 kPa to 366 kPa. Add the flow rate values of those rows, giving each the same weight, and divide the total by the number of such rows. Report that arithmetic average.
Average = 126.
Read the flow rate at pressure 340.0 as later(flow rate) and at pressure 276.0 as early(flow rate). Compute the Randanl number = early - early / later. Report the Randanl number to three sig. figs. 124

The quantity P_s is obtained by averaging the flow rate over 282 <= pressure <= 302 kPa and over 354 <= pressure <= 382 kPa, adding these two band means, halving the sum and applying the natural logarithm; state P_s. 4.89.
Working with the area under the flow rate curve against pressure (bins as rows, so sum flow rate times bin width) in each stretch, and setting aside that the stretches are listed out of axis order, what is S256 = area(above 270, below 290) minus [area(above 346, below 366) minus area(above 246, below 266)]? 2484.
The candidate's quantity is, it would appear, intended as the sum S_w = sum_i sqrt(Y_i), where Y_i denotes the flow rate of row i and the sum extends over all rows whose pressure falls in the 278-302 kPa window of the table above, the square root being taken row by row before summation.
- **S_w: 70.3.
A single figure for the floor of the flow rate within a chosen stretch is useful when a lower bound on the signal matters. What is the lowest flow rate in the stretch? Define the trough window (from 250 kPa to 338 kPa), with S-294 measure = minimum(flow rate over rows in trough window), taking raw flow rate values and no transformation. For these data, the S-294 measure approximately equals 107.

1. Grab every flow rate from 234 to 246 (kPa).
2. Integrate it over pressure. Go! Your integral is 1338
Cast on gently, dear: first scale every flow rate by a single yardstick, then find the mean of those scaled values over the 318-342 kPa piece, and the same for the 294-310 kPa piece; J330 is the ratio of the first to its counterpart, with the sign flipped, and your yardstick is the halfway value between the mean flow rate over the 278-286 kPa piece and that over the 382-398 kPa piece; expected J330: -0.81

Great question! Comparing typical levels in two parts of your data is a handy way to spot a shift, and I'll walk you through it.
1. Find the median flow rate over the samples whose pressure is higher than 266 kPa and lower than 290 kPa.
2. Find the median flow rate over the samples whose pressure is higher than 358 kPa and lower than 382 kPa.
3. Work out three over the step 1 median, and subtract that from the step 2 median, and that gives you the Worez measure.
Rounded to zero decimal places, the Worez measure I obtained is 129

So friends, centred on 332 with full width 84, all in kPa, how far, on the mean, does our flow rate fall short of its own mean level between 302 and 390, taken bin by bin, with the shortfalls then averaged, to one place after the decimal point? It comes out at -1.3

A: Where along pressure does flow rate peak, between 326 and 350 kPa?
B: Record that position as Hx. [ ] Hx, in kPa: 348.0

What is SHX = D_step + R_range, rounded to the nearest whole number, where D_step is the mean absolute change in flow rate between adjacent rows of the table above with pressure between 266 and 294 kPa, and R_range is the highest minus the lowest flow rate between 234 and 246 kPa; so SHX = 50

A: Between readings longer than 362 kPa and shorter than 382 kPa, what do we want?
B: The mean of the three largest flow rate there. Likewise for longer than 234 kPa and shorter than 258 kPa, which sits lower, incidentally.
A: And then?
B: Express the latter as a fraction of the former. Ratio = 0.98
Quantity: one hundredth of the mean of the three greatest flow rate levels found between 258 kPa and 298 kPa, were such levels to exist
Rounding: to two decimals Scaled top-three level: 1.40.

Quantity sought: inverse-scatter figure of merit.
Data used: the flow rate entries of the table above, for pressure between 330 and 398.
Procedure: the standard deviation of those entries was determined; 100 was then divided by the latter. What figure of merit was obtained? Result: 13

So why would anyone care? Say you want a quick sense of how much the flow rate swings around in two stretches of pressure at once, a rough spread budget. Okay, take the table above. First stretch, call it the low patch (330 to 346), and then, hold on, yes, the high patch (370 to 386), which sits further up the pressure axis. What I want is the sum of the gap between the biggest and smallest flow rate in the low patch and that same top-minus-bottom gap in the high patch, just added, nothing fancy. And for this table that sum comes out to 11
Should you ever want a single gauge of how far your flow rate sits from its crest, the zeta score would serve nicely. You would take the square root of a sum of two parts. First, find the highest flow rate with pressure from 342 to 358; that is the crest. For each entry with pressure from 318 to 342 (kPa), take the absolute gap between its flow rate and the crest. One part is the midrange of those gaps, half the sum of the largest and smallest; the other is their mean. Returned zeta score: 4.1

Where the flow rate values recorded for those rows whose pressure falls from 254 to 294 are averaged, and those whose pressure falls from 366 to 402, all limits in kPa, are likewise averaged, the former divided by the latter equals 0.94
